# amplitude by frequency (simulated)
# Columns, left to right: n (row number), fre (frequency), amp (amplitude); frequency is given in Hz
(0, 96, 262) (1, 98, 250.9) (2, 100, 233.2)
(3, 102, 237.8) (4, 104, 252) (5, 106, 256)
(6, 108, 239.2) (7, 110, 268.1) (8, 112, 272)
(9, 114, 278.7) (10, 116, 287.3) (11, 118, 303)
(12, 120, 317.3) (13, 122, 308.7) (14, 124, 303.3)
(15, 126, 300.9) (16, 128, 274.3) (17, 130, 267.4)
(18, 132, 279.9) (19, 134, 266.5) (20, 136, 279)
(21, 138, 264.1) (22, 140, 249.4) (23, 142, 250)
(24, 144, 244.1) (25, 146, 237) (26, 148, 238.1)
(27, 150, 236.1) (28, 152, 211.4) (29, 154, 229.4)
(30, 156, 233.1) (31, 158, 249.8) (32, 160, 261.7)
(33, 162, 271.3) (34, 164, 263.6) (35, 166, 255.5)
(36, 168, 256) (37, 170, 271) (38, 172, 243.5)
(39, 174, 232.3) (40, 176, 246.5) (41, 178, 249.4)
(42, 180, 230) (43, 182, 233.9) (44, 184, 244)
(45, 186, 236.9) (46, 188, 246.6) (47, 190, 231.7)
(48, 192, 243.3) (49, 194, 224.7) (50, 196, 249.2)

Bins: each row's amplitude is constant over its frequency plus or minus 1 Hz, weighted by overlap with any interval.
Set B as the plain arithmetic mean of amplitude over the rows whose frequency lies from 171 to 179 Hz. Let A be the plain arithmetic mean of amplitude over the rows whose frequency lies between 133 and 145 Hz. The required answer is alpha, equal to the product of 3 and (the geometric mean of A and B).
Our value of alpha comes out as 752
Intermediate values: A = 259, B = 243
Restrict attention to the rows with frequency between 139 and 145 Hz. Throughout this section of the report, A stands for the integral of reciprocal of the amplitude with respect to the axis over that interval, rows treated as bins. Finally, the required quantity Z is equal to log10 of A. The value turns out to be -1.62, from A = 0.0242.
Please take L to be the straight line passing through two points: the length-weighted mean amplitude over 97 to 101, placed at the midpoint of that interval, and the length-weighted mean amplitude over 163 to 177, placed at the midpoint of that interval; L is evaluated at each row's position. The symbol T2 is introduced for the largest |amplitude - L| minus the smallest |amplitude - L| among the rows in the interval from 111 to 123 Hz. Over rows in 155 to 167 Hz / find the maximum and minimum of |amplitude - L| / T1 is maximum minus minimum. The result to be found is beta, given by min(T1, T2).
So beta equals 18.8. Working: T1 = 19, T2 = 44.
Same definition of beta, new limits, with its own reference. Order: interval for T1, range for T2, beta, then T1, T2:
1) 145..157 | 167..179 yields 17.3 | 27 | 17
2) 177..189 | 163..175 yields 17.5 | 20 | 17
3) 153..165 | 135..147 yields 19.8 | 20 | 30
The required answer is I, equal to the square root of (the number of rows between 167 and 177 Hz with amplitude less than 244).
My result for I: 1.4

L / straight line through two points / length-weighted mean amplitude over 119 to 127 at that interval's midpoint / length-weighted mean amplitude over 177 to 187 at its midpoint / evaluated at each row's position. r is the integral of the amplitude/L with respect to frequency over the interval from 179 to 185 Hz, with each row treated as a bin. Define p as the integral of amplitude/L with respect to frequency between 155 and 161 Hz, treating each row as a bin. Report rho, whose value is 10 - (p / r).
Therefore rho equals 9.06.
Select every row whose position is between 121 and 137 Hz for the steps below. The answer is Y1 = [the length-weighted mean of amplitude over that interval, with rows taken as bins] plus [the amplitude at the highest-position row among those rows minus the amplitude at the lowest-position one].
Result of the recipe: 255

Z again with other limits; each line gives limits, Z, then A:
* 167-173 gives -1.63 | 0.0234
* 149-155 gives -1.57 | 0.0267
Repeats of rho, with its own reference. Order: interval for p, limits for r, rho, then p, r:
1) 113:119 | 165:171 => 9.10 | 5.51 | 6.14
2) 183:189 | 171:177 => 8.93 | 6.21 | 5.82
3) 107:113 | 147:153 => 9.03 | 4.83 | 4.96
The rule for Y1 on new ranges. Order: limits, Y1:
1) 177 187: 226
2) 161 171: 263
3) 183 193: 240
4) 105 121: 339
